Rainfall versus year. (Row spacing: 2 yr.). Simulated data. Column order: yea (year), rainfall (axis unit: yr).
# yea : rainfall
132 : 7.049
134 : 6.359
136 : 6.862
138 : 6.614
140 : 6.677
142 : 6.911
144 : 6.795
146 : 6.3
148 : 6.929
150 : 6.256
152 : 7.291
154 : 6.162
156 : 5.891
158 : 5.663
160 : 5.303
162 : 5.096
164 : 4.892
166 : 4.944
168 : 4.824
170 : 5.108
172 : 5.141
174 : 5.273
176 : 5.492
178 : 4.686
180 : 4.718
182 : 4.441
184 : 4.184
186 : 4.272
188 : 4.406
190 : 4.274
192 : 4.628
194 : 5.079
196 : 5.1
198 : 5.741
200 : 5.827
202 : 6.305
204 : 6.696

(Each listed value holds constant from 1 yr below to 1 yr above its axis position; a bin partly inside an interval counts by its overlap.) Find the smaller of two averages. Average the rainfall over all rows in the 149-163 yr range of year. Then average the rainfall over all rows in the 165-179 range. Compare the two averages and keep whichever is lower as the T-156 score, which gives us 5.1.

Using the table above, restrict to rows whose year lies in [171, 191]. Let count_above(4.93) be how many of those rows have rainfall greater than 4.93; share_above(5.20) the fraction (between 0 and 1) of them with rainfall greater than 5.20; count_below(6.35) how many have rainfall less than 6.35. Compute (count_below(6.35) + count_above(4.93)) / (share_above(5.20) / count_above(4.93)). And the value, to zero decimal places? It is 195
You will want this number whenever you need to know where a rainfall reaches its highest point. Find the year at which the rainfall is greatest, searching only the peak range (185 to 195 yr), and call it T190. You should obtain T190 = 194 yr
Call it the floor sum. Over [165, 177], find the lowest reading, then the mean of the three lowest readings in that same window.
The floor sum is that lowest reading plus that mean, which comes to 9.8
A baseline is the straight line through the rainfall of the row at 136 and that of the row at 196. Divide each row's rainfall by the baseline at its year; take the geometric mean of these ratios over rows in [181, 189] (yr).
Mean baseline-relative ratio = 0.80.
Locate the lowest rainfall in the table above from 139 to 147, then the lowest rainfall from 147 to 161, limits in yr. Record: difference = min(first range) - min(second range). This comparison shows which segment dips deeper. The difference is 1.0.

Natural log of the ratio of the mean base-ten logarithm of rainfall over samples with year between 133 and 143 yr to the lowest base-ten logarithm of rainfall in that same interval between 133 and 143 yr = 0.026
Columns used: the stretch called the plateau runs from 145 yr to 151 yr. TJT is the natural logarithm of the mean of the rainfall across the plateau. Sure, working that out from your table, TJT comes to 1.9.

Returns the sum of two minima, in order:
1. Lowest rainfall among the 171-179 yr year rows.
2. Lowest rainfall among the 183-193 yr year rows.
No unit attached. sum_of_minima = 8.9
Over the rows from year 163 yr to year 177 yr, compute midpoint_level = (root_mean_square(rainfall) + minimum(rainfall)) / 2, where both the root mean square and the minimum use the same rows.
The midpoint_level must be 5.0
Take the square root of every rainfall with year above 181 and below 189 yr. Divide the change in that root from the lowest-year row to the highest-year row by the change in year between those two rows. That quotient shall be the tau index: 0.00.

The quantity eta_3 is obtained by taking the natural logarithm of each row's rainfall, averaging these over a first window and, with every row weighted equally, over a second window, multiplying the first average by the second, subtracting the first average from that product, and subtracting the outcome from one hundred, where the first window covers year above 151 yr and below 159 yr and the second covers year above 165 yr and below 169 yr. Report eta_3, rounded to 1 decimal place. 98.9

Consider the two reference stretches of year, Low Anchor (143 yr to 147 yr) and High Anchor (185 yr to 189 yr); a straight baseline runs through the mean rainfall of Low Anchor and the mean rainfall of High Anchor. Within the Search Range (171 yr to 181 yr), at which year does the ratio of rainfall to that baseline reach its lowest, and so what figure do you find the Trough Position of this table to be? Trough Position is 178 yr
